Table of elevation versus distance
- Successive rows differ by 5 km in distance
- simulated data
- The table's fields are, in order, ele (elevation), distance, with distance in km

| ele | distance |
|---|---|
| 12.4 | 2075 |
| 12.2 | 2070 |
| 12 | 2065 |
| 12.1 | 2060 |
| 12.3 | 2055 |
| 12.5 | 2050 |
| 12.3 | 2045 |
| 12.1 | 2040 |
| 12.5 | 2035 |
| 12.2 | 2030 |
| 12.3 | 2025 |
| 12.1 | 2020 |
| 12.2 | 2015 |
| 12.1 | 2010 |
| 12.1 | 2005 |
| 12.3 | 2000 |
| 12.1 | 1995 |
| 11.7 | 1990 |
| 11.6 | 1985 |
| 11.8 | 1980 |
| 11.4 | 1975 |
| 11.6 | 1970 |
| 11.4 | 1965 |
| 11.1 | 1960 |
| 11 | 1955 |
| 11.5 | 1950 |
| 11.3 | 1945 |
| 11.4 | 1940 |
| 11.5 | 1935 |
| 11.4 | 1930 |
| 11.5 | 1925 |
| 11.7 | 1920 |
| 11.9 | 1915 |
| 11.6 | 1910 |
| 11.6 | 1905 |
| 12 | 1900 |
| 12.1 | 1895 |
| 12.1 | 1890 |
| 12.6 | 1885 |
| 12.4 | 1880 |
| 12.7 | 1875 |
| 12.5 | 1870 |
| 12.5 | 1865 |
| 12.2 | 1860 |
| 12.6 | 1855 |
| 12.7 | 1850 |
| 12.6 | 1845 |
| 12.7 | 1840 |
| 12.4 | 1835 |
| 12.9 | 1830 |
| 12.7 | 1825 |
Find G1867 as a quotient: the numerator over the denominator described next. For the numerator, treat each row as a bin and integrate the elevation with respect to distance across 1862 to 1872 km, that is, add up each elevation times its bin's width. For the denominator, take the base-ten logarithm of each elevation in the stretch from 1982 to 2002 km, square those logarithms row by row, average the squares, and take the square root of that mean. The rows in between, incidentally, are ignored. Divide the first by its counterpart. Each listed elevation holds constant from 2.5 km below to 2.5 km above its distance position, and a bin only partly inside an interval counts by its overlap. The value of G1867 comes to 116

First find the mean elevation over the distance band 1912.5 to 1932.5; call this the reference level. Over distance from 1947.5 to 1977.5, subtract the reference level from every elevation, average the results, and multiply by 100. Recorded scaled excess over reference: -29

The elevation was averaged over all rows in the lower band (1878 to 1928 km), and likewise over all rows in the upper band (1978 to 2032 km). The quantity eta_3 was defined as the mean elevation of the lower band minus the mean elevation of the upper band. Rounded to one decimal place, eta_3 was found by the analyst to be -0.1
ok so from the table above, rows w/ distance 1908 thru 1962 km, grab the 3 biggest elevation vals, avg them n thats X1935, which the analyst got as 11.7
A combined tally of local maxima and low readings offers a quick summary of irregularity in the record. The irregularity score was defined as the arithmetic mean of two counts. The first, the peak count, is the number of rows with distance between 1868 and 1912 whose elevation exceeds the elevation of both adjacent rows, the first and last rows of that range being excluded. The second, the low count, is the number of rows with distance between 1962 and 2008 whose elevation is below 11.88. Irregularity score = 4.0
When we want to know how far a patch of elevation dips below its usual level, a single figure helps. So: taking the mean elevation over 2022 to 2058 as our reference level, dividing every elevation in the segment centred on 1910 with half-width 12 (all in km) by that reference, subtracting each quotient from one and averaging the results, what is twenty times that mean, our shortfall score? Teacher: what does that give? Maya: 0.90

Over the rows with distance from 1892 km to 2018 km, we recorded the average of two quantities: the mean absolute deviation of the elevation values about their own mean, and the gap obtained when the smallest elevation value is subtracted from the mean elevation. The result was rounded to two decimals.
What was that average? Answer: 0.48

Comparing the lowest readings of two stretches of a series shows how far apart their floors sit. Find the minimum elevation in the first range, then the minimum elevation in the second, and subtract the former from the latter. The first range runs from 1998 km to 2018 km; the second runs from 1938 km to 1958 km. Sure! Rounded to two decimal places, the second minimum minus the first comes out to -1.10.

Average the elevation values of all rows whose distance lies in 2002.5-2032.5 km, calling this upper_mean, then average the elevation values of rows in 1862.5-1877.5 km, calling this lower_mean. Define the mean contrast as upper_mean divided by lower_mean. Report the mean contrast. 0.97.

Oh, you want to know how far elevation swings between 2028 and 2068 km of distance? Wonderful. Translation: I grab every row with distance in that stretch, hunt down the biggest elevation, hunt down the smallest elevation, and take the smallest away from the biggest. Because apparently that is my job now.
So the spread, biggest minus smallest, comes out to 0.50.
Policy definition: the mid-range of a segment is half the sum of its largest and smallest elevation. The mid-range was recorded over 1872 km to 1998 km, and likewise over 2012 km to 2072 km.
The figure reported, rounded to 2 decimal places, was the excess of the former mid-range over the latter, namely -0.40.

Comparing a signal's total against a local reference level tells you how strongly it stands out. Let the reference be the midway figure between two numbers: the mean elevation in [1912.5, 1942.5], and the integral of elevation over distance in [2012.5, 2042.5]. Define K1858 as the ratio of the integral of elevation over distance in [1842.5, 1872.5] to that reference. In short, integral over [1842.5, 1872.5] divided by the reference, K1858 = 1.98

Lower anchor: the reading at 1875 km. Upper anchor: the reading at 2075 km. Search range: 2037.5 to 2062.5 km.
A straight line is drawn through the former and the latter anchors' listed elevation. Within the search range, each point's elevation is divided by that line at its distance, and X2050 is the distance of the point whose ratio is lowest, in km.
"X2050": 2040 km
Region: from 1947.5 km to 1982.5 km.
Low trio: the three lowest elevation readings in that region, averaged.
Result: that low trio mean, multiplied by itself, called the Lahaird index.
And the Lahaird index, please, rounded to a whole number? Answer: 125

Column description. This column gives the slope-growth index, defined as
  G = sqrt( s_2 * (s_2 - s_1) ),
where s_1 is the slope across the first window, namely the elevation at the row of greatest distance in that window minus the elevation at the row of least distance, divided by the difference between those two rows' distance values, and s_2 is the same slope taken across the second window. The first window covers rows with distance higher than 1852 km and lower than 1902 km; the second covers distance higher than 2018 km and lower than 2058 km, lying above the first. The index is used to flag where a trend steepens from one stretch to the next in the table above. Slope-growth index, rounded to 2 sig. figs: 0.010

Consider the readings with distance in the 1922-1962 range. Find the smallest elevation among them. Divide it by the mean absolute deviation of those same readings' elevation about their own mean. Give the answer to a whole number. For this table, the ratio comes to 72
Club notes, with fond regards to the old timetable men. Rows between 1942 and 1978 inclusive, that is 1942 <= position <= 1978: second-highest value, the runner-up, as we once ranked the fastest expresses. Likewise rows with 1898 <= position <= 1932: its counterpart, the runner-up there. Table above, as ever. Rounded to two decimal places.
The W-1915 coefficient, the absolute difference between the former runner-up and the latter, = 0.40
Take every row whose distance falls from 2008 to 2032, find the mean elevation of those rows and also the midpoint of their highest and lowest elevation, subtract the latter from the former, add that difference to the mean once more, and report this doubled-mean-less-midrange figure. 12.2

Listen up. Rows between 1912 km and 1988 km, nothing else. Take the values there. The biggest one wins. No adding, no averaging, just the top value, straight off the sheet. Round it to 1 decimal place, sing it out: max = 11.9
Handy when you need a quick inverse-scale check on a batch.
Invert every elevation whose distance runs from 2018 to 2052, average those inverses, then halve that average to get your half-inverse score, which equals 0.0407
